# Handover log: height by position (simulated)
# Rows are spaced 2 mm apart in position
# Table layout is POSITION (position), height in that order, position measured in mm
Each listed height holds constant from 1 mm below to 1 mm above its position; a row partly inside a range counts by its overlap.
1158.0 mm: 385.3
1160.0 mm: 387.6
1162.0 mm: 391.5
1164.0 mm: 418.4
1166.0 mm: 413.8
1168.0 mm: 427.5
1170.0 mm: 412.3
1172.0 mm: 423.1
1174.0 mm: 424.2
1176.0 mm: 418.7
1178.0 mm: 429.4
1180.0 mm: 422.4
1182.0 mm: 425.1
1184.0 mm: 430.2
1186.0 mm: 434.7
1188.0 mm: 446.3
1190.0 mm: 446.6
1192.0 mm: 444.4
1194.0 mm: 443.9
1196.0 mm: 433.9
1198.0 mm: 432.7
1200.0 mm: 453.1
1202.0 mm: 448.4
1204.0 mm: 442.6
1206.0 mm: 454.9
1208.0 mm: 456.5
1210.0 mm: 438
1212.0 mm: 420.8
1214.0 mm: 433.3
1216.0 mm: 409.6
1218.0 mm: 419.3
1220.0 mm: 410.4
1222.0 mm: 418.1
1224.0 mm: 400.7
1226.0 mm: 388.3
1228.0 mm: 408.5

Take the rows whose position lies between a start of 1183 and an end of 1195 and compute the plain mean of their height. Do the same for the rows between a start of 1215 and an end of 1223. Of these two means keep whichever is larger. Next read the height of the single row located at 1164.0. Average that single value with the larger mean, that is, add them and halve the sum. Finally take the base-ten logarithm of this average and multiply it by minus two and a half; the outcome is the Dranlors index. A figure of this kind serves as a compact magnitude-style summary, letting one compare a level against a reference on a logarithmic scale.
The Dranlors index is -6.58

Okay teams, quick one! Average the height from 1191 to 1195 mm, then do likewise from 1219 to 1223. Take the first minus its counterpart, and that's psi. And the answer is 30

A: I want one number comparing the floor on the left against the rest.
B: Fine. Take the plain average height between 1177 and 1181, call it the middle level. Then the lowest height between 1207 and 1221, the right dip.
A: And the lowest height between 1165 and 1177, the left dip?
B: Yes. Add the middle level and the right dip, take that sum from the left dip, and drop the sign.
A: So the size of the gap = 423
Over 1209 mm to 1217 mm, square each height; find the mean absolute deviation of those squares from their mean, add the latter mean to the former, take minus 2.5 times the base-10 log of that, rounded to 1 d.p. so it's -13.2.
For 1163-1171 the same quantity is -13.1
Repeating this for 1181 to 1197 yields -13.2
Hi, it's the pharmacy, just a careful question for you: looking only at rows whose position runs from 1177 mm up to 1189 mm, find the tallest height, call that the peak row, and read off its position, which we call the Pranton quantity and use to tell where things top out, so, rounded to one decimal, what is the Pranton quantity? 1188.0 mm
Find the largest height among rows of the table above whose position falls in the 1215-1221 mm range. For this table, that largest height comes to 419.3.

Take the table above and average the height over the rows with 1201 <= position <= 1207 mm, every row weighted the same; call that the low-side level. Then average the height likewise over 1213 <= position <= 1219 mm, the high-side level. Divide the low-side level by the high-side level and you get 1.07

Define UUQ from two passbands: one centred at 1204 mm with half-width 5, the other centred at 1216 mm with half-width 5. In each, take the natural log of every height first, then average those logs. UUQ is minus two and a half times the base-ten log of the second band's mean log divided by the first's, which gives 0.013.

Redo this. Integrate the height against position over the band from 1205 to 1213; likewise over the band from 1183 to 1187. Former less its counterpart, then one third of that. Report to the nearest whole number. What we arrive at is 604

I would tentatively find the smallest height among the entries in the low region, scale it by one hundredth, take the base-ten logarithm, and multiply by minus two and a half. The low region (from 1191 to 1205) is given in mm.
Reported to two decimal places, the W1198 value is -1.59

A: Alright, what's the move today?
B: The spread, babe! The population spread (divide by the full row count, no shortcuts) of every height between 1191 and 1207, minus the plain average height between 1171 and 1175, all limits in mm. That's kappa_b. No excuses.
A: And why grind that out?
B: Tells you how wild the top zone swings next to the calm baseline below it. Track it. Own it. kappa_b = -416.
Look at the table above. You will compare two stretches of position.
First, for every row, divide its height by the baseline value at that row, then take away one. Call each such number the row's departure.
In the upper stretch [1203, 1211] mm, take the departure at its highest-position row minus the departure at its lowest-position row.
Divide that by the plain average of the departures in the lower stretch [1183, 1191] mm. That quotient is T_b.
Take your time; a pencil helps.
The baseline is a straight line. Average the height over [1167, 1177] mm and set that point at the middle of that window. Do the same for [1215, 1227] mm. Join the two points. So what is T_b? -0.1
